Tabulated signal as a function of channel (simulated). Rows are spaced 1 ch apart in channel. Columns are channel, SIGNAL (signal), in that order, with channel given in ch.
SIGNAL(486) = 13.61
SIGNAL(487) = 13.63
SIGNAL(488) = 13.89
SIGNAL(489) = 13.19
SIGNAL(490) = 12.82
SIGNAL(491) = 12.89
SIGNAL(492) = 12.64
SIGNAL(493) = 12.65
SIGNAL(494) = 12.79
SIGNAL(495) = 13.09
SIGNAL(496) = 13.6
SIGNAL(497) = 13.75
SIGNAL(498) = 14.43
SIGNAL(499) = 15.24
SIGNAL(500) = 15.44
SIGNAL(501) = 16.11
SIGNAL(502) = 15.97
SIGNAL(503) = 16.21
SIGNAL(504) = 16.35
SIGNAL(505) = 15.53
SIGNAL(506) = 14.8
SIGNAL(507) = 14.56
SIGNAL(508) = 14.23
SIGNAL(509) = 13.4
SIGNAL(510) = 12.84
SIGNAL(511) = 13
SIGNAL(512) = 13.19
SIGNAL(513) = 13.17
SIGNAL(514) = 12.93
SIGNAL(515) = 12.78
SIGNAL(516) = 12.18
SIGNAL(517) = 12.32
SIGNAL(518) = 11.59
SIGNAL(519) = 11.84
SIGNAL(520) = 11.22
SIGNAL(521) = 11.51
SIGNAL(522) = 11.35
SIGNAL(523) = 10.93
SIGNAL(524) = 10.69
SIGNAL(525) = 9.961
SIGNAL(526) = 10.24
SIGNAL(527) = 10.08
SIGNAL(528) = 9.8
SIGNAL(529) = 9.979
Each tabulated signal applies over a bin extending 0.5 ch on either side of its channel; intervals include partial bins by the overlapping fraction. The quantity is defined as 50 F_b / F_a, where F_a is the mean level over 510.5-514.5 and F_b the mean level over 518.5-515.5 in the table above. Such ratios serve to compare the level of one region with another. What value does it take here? 46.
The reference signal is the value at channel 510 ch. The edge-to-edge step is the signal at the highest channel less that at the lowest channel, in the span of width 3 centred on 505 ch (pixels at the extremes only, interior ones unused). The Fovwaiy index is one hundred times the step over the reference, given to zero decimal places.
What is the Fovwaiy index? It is -12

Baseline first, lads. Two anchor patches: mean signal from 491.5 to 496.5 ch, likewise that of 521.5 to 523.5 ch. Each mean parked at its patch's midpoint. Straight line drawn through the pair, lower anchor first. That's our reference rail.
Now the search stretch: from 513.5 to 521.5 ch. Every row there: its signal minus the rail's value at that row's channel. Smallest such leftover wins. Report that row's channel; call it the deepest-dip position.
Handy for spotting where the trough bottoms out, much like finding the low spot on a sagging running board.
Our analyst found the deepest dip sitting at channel 520 ch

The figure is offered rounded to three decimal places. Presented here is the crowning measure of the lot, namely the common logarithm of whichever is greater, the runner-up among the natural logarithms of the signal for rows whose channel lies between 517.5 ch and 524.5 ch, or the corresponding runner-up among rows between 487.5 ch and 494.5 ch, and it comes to 0.412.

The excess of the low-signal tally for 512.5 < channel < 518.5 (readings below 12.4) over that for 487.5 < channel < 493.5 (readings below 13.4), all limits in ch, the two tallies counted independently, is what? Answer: -2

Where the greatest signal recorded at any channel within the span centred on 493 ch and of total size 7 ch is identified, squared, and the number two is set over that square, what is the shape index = 0.011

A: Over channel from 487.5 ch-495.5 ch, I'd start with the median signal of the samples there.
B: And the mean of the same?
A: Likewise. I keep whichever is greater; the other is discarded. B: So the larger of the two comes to 13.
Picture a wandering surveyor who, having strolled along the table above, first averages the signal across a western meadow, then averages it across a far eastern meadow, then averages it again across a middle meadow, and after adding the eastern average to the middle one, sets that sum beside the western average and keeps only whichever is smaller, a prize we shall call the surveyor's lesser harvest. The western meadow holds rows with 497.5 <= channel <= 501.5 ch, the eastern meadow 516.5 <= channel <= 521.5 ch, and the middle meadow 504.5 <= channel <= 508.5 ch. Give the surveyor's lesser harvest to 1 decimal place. 15.3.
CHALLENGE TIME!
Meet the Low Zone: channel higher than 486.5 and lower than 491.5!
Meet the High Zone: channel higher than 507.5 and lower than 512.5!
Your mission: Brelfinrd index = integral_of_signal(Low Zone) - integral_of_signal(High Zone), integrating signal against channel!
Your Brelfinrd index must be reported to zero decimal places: 0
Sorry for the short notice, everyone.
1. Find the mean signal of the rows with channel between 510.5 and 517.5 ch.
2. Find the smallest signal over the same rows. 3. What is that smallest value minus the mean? -0.62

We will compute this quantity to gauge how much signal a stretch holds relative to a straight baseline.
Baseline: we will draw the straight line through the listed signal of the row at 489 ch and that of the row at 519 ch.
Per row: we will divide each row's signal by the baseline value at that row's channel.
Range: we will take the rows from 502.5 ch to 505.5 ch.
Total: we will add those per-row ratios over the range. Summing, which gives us 3.8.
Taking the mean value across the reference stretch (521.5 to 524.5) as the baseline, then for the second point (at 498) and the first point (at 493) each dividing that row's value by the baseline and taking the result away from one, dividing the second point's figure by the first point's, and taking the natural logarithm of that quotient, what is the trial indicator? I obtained 0.7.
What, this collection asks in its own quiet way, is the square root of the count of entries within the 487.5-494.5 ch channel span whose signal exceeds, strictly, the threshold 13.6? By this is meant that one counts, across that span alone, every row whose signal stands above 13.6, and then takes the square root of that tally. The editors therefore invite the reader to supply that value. 1.0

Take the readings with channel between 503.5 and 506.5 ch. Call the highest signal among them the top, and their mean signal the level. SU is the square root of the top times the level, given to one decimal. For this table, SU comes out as 16.0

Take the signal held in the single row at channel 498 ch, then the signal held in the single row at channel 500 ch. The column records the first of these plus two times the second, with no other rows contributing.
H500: 45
